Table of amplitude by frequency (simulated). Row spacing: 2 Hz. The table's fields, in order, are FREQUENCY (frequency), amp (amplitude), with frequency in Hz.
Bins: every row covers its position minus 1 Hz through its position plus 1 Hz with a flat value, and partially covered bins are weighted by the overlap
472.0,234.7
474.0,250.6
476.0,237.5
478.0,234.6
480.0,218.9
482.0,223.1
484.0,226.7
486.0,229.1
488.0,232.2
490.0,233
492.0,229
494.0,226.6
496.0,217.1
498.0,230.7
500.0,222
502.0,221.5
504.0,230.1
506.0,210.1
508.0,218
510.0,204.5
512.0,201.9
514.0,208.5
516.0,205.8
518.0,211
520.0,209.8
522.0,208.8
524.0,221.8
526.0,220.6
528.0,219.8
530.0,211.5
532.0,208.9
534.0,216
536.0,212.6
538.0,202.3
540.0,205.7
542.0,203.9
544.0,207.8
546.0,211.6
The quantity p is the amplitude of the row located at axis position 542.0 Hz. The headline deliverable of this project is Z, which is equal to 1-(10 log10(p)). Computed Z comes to -22.1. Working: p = 203.9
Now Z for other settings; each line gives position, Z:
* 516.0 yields -22.1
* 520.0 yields -22.2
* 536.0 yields -22.3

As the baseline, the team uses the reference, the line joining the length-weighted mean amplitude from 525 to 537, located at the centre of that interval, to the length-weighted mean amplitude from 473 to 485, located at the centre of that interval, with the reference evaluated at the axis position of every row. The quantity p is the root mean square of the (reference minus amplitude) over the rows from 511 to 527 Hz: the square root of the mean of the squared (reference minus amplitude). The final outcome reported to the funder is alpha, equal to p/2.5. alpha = 4.4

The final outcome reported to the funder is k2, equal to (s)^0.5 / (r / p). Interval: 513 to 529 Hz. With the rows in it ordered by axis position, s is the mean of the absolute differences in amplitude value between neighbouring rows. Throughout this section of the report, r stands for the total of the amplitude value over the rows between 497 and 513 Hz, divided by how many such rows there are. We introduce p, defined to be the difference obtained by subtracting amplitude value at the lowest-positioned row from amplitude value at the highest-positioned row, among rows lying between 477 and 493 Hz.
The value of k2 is -0.05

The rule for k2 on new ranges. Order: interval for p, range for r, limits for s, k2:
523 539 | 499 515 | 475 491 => -0.20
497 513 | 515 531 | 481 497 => -0.26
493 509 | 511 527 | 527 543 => -0.09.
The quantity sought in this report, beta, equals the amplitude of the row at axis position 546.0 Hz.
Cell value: 211.6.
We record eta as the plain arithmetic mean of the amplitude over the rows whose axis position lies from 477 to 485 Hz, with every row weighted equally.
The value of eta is 226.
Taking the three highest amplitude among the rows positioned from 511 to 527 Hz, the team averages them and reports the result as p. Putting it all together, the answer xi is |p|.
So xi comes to 217.8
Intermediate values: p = 218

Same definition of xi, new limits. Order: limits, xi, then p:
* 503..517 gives 219.4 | 219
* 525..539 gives 218.8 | 219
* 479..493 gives 231.4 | 231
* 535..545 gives 208.7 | 209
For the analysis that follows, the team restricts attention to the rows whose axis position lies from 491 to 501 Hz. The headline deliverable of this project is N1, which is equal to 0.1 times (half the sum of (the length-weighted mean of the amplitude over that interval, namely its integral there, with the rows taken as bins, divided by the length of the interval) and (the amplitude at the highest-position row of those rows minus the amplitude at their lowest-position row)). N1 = 10.9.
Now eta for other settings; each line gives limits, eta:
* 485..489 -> 231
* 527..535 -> 214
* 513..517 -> 207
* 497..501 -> 226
